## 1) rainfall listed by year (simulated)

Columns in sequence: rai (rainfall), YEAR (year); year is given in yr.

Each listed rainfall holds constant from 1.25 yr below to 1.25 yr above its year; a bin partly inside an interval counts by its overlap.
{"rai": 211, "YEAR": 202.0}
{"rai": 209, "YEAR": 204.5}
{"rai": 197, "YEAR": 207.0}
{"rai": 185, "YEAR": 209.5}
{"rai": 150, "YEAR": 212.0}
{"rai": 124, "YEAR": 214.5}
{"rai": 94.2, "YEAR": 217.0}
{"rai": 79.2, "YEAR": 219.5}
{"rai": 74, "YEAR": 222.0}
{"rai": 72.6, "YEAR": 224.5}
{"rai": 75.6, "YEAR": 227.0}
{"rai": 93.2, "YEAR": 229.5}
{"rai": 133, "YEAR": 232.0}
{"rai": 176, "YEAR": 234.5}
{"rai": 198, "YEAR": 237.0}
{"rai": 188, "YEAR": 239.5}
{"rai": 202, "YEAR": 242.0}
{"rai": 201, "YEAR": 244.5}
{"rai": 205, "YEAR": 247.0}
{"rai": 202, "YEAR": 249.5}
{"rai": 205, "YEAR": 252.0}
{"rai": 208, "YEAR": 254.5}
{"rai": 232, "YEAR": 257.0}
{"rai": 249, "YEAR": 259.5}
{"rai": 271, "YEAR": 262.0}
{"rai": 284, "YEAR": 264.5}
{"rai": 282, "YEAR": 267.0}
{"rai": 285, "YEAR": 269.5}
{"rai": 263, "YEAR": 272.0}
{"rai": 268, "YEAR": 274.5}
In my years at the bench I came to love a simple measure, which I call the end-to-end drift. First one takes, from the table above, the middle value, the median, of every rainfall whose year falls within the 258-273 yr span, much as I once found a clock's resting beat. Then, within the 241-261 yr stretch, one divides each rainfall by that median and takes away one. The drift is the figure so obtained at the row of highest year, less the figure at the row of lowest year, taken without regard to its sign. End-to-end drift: 0.17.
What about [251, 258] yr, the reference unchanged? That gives 0.10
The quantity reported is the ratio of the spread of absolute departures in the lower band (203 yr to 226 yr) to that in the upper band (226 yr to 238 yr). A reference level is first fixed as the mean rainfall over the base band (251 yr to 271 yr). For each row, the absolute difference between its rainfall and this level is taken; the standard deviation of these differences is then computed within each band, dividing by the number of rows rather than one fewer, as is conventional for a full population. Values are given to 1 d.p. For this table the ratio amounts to 1.1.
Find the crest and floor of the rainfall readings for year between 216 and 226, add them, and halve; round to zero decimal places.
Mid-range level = 83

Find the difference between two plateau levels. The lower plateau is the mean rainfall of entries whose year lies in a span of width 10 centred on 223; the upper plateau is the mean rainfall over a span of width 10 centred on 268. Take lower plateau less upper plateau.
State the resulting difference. -203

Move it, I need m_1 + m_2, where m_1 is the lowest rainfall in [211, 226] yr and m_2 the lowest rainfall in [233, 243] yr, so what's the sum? 249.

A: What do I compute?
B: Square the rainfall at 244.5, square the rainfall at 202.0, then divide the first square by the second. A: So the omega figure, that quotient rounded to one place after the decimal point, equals 0.9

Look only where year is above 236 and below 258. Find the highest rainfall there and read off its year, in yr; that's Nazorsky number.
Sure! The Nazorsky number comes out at 257.0 yr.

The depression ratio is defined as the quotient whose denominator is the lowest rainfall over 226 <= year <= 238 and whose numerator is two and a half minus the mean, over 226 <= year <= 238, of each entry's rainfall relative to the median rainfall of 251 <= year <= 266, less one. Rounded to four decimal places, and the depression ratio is 0.0389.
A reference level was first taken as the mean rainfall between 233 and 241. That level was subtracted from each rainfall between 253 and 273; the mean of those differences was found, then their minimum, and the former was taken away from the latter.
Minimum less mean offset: -51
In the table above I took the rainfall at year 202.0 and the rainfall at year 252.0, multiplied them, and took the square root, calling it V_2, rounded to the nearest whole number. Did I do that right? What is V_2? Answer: 208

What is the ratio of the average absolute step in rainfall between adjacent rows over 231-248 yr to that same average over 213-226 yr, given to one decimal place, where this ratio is 1.2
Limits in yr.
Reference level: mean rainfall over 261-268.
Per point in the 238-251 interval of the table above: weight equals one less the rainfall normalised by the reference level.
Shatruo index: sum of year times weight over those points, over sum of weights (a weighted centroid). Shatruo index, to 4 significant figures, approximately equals 244.3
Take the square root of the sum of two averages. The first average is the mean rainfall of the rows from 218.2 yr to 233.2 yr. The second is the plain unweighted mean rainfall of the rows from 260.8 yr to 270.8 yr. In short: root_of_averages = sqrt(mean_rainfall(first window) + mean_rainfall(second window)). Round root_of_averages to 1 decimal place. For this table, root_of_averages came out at 19.2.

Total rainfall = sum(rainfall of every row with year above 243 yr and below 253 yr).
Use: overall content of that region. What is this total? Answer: 813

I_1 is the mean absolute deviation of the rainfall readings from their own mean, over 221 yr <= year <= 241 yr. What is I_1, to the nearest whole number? 47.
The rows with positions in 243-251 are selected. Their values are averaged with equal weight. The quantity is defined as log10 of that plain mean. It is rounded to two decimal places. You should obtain 2.31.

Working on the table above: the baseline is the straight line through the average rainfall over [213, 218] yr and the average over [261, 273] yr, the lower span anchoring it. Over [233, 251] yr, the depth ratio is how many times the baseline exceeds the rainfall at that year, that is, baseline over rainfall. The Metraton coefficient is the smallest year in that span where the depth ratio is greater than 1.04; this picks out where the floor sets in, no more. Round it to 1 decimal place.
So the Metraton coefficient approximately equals 249.5 yr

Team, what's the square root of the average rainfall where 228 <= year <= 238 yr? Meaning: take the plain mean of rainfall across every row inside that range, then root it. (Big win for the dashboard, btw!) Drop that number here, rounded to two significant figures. 12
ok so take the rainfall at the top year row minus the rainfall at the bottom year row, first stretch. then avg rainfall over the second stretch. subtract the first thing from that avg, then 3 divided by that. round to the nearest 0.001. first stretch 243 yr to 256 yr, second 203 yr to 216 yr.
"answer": 0.018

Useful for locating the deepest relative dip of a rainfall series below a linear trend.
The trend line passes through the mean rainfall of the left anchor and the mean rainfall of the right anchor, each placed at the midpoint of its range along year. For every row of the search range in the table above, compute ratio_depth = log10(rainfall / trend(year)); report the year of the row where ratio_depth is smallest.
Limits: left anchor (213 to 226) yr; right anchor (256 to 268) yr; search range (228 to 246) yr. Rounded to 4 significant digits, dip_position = 229.5 yr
